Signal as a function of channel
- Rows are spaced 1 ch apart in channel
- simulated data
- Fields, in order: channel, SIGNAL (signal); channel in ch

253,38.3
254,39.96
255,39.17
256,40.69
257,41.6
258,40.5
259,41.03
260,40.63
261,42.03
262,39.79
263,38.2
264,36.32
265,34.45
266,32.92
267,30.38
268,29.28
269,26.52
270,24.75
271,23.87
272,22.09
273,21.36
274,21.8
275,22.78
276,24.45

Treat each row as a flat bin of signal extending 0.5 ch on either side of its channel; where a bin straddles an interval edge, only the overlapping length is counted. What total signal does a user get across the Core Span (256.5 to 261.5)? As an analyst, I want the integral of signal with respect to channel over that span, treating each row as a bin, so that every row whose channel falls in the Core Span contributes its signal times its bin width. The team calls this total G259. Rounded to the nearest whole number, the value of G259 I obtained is 206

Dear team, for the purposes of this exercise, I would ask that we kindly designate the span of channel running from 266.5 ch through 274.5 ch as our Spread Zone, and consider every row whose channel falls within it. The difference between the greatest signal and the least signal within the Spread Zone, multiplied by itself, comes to 81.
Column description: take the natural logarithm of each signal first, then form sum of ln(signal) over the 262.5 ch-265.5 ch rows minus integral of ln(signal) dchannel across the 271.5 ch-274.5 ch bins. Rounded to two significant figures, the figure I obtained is 1.5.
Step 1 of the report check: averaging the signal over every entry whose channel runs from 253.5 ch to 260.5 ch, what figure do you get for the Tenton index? 41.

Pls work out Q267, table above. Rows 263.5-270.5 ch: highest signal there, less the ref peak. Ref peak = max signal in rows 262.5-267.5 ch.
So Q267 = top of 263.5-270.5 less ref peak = -1.9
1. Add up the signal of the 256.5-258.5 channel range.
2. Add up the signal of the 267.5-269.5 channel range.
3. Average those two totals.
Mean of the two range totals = 69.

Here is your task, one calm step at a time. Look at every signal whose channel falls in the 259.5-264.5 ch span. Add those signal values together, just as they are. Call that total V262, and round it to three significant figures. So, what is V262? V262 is 197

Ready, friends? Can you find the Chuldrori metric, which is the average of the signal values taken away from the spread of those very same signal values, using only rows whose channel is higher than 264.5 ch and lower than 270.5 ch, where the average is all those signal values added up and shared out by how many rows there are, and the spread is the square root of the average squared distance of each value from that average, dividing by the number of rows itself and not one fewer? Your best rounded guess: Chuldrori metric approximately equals -26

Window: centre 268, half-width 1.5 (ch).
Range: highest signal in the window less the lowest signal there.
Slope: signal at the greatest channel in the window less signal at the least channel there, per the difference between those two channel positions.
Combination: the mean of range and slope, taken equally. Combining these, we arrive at 1.0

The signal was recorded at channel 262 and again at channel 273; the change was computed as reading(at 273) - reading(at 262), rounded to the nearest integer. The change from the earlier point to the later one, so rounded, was -18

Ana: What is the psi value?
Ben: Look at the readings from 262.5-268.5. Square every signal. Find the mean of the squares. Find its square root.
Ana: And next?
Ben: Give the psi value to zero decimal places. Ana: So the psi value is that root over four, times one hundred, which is 843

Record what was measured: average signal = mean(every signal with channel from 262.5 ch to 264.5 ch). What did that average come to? 37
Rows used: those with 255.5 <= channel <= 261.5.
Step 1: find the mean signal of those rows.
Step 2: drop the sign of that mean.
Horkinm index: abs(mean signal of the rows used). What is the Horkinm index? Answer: 41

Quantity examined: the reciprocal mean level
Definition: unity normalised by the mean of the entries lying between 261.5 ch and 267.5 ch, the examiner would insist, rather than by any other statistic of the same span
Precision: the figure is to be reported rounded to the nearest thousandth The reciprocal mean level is 0.028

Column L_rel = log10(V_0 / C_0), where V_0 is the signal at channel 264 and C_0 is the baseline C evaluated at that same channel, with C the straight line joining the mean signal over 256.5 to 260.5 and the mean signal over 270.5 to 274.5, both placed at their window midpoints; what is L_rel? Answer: 0.034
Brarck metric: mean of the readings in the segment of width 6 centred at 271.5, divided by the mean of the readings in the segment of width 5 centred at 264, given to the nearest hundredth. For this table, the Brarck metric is 0.64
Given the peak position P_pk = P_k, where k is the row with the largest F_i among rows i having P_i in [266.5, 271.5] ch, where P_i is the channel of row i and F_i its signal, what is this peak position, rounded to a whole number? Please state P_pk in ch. 267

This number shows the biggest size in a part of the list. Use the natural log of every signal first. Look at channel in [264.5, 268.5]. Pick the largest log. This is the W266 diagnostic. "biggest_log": 3.54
